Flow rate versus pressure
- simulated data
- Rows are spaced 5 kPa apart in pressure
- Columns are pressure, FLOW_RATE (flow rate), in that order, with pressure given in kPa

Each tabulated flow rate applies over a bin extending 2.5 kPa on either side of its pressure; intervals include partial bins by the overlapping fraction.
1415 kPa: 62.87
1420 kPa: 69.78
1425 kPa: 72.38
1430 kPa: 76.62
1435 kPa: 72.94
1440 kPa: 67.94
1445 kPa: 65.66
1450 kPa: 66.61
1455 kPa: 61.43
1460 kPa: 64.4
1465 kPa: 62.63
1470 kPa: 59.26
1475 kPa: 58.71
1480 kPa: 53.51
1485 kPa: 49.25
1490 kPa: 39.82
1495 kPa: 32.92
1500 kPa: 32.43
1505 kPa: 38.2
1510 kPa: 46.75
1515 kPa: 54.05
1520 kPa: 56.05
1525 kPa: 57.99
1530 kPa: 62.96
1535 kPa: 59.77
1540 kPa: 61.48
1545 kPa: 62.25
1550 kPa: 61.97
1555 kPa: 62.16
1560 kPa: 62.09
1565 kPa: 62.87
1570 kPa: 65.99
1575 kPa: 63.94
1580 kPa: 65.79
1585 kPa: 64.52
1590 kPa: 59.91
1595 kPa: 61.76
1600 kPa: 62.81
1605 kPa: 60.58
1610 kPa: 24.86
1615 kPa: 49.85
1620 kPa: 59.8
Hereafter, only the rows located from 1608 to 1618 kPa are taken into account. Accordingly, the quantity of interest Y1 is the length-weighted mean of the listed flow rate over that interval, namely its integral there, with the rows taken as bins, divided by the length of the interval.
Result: 39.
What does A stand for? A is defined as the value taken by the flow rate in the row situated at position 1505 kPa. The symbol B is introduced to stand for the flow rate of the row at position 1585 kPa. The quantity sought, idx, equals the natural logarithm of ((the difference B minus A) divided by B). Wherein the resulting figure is -0.9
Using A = 38.2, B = 64.52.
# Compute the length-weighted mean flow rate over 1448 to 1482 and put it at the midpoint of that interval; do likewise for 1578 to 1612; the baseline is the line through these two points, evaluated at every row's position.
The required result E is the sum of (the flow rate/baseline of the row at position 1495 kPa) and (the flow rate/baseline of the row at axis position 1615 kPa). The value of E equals 1.42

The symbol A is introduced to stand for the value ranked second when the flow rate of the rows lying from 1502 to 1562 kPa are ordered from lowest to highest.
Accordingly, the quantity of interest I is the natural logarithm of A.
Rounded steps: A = 46.75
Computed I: 3.8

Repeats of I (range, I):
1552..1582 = 4.1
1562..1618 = 3.9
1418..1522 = 3.5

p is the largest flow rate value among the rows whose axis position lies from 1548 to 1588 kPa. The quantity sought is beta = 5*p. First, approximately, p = 65.99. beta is 330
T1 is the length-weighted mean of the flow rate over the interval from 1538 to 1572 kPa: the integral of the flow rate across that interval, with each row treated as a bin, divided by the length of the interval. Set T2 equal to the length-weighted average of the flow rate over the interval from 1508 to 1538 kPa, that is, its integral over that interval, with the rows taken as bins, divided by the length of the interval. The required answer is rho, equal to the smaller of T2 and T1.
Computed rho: 56.5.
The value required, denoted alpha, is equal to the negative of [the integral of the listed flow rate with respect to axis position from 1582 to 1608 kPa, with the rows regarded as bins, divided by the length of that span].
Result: -61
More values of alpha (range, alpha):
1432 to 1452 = -69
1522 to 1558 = -61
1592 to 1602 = -62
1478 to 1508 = -41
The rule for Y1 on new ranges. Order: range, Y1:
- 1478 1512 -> 42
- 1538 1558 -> 62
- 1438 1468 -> 65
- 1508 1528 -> 54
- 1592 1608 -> 61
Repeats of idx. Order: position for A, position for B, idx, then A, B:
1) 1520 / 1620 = -2.8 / 56.05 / 59.8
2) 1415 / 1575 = -4.1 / 62.87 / 63.94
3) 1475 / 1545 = -2.9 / 58.71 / 62.25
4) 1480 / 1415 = -1.9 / 53.51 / 62.87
